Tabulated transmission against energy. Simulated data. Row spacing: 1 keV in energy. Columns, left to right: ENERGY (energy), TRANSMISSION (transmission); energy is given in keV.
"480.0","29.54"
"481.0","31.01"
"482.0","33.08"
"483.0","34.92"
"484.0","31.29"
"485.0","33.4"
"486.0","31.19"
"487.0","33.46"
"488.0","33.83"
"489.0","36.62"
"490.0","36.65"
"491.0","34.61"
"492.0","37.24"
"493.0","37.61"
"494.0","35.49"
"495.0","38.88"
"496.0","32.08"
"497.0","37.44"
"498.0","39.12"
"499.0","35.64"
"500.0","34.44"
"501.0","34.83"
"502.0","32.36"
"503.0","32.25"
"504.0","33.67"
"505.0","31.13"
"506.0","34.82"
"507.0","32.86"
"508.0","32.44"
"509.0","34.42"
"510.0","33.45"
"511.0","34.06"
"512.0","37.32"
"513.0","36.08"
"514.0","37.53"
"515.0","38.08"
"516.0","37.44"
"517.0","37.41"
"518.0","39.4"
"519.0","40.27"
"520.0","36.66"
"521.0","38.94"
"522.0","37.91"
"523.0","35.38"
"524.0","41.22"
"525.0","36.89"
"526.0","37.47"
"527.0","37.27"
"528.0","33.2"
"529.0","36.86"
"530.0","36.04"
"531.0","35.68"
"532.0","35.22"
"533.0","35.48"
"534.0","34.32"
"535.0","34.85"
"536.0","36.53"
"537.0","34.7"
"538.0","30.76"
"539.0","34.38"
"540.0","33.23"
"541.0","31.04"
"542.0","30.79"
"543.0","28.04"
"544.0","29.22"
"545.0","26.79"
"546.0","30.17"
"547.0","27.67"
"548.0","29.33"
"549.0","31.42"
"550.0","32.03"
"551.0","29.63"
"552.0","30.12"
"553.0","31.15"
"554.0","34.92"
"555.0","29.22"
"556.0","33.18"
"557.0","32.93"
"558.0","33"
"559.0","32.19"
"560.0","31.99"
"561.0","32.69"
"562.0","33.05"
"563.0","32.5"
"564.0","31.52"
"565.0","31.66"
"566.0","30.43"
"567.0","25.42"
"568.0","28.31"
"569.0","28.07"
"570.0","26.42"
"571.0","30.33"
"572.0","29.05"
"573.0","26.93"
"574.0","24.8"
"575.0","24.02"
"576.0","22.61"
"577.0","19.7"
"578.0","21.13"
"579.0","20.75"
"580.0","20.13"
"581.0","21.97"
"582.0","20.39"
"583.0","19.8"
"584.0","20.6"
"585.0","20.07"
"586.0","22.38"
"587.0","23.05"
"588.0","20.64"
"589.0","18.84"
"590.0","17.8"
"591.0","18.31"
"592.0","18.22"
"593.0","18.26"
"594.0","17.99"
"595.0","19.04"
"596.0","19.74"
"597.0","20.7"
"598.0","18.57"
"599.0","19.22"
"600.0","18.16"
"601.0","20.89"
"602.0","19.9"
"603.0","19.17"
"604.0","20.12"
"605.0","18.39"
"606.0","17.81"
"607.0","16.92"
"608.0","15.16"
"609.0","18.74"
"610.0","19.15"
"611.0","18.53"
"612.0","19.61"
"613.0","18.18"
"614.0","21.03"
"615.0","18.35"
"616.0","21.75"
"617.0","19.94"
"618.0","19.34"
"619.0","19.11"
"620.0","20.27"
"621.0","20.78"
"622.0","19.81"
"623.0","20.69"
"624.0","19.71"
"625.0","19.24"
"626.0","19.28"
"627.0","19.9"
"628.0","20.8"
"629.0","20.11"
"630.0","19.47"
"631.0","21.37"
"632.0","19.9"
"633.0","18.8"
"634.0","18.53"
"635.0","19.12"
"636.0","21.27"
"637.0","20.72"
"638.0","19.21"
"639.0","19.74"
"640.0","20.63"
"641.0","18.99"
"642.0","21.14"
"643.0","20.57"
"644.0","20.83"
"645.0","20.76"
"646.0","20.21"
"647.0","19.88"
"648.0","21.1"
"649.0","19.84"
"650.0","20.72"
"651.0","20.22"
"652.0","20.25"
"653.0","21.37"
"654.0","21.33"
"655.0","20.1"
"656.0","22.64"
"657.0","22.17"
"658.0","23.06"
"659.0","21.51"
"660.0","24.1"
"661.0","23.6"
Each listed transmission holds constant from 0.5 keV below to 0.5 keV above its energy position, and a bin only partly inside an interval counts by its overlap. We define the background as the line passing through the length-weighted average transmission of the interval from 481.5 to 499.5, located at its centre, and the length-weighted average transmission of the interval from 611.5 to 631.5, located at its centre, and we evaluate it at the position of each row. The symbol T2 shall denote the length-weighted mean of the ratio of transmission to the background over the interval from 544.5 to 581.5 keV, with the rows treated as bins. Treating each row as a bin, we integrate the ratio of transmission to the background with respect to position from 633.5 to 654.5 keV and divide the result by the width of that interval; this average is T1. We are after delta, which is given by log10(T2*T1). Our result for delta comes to 0.10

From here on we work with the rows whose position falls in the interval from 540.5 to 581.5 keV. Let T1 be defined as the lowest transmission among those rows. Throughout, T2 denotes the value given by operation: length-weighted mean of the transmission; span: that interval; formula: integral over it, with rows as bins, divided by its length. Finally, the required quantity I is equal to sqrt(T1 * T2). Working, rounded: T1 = 19.7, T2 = 29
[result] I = 24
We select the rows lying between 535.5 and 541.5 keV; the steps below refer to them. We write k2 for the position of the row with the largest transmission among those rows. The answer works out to 536.0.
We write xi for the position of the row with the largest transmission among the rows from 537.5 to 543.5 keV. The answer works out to 539.0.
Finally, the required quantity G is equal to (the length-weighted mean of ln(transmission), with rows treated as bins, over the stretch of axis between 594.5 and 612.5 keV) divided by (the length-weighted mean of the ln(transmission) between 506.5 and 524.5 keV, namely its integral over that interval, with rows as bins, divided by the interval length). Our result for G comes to 0.82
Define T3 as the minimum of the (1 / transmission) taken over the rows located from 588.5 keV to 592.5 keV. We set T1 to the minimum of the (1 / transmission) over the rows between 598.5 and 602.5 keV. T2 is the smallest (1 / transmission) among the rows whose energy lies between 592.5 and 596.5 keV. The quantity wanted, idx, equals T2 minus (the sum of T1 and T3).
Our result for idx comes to -0.050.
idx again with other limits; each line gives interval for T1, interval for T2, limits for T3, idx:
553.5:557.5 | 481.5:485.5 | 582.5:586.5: -0.045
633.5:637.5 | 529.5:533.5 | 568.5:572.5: -0.052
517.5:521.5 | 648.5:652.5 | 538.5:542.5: -0.006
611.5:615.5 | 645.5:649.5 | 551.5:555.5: -0.029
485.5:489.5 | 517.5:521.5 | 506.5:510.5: -0.032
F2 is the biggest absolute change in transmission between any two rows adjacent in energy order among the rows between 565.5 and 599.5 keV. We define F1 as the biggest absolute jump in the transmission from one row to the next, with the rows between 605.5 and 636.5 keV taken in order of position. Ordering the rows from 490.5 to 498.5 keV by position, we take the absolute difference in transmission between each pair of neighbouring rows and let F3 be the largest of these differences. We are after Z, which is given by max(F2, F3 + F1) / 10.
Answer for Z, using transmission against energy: 1.0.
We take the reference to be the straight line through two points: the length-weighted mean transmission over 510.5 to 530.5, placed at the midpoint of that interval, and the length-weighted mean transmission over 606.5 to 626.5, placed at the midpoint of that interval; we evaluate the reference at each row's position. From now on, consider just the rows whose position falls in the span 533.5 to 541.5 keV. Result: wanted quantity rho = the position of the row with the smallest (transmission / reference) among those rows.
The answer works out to 538.0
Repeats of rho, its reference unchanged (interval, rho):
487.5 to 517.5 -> 496.0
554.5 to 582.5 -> 577.0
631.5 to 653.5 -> 634.0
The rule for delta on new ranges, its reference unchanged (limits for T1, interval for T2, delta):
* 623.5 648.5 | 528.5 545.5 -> 0.09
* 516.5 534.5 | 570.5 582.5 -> 0.04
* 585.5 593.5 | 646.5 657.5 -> 0.03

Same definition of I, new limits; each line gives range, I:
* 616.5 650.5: 19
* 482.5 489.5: 32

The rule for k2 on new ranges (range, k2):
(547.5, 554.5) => 554.0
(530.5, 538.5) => 536.0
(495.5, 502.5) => 498.0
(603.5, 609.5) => 604.0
